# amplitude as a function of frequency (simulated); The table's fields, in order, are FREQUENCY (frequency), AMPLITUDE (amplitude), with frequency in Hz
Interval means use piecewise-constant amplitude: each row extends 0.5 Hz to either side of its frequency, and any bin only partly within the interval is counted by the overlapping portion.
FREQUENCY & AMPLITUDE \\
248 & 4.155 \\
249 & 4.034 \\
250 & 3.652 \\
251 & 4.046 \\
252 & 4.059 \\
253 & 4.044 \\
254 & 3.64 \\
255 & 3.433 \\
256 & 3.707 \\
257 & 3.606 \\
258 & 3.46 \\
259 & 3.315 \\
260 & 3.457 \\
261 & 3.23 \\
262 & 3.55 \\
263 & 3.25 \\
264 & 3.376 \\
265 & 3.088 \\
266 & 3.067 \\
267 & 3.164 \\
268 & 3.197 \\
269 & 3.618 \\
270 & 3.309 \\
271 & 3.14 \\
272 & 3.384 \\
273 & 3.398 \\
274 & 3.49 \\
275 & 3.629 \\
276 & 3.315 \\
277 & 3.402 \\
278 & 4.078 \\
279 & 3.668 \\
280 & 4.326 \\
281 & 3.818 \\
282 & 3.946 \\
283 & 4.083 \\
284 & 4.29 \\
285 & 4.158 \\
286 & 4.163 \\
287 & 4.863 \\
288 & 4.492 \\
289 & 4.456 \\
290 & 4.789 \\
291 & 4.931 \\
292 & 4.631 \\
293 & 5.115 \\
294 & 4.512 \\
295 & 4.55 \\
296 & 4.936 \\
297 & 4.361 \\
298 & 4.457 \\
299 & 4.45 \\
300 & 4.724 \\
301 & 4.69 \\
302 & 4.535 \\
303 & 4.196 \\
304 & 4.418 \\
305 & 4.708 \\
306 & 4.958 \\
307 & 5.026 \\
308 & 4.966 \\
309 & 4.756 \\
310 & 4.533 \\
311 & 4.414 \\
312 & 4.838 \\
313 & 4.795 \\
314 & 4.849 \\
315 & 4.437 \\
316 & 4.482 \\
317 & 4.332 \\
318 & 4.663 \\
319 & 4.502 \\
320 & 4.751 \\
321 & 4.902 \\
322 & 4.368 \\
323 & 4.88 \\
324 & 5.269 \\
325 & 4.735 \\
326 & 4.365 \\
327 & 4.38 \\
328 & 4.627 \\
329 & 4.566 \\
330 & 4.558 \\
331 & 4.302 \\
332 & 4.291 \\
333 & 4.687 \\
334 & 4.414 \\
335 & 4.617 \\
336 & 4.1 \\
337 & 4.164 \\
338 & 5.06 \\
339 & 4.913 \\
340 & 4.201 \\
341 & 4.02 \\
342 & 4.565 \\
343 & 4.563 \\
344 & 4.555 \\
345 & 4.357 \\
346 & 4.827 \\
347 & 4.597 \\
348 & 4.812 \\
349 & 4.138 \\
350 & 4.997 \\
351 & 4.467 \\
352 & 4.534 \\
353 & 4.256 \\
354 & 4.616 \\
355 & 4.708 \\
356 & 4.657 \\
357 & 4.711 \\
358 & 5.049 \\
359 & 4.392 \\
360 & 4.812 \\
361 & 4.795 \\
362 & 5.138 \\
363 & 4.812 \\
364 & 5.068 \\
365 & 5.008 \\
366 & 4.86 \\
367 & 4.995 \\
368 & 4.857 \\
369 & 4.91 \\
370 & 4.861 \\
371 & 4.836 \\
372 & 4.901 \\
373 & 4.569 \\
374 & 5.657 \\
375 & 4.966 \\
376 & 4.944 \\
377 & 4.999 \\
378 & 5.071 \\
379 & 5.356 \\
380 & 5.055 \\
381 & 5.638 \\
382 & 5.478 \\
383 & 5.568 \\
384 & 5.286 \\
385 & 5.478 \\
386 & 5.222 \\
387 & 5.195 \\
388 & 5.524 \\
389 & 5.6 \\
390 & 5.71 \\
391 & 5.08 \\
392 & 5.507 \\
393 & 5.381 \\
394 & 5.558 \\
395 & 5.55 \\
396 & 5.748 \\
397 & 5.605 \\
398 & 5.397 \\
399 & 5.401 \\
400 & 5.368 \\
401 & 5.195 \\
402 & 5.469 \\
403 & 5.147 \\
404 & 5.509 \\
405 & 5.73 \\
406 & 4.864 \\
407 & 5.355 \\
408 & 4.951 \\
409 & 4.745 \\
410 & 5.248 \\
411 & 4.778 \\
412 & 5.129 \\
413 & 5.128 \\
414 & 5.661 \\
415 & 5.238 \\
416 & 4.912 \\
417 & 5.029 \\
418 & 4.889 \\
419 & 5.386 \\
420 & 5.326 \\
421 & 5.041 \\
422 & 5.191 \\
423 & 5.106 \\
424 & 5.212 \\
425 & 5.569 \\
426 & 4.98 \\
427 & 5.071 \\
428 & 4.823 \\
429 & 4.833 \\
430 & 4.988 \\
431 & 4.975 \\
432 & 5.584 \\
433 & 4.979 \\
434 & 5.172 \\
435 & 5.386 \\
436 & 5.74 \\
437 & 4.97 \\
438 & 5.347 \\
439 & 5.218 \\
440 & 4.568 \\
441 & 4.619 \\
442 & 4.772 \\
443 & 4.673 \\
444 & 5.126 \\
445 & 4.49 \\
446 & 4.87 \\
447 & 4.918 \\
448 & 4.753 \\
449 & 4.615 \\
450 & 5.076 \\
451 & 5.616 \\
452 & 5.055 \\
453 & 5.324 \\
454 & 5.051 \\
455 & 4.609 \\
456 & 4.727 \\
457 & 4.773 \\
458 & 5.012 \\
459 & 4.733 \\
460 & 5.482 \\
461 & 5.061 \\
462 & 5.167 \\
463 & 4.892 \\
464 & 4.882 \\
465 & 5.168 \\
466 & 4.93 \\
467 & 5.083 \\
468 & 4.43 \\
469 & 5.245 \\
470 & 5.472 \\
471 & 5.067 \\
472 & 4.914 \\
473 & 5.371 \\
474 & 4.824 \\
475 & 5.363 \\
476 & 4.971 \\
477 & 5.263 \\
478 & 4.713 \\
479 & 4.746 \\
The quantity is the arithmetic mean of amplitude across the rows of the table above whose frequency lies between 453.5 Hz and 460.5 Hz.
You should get 4.91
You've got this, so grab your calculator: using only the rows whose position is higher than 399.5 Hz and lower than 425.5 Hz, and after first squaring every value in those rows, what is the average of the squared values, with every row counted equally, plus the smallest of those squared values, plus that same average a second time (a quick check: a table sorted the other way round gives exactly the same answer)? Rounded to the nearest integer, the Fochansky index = 77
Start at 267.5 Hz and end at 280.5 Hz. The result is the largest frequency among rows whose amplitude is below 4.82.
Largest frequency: 280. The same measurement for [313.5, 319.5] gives 319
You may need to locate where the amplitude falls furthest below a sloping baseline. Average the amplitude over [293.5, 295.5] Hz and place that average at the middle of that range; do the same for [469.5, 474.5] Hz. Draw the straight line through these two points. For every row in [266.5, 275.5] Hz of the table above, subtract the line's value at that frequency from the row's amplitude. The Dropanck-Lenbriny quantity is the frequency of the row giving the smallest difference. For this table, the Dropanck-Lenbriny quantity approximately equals 271 Hz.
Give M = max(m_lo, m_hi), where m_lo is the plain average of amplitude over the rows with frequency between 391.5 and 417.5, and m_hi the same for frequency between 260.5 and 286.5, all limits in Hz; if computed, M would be 5.29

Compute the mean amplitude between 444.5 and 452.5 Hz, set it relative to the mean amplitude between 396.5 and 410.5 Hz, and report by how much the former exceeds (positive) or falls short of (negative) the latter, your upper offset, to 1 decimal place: -0.4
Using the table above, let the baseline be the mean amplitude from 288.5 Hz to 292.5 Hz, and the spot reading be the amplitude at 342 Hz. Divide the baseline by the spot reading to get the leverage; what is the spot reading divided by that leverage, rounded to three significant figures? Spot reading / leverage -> 4.43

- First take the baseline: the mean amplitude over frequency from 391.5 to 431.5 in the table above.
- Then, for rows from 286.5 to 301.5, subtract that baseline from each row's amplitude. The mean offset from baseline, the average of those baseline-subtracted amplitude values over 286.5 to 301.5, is -0.56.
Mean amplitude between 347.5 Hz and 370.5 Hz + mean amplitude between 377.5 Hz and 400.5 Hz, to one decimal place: 10.2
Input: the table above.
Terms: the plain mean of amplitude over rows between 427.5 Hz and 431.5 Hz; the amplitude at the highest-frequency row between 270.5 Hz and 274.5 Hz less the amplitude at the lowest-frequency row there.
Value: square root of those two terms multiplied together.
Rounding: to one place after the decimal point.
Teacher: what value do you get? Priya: 1.3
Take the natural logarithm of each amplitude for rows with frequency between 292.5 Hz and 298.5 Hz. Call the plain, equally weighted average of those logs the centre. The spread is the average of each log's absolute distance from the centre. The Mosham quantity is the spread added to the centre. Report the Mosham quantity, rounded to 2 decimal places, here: 1.59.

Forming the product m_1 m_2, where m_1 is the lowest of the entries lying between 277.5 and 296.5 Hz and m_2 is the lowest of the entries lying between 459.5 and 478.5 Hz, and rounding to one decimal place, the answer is 16.2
